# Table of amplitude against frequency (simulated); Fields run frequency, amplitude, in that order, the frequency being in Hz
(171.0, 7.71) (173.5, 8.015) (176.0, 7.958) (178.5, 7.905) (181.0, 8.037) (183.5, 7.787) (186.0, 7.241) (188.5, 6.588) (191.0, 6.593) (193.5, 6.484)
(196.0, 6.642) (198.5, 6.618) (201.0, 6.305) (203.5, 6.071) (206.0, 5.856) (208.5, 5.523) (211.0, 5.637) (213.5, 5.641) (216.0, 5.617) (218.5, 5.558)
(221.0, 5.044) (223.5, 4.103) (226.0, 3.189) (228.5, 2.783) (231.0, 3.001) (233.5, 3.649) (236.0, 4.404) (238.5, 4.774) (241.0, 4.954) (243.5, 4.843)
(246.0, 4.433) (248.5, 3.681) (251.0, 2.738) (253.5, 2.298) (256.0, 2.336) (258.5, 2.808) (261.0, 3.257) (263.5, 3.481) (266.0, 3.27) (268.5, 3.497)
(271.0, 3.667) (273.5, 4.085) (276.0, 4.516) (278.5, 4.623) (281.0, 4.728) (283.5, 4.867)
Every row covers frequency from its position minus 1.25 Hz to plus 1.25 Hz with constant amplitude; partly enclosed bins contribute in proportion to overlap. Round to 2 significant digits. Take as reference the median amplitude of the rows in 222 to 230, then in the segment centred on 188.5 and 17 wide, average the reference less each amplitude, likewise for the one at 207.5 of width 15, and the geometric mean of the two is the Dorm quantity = 3.2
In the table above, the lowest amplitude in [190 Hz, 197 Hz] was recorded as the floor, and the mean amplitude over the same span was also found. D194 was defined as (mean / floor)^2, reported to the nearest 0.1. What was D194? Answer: 1.0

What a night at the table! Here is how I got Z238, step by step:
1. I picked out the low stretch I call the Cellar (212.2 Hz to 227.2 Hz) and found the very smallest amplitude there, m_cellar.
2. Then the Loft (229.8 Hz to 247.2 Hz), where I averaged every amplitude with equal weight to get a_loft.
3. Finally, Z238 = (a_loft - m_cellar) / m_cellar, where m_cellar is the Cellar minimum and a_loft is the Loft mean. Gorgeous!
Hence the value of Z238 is 0.35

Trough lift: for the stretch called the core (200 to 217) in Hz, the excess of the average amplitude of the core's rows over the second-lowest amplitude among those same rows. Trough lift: 0.19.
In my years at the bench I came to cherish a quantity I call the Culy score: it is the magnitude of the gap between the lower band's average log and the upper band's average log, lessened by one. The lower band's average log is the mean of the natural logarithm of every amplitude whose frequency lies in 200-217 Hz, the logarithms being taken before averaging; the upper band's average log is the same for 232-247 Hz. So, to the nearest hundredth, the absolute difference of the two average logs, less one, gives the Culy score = -0.74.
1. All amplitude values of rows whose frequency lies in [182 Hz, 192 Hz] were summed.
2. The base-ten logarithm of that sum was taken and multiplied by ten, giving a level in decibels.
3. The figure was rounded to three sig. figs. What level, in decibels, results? 14.5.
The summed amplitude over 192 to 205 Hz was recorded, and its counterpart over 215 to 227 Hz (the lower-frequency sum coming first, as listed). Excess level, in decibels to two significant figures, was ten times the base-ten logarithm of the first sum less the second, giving 9.3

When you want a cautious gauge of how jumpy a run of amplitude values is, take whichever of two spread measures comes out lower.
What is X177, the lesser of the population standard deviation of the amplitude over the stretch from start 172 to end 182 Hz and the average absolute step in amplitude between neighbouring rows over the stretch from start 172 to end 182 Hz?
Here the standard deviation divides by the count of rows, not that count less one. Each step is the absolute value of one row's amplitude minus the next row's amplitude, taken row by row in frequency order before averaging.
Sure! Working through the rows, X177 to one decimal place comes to 0.1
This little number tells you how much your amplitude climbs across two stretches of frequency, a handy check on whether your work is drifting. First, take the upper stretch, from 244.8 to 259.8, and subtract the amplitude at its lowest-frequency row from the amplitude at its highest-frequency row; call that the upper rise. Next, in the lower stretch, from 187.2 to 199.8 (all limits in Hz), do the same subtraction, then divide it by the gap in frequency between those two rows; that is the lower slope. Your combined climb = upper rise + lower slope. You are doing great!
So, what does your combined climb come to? -1.6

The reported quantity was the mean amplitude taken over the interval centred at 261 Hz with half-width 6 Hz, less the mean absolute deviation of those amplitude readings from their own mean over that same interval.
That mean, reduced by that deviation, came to 2.7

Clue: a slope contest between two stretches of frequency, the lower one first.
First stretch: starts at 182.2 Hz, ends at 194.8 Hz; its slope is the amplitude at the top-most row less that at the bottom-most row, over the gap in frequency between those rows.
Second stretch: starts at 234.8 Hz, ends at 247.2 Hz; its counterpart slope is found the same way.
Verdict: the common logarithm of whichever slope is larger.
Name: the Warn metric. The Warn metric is -2.5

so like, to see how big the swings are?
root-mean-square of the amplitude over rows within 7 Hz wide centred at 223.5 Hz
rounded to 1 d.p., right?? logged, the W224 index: 4.2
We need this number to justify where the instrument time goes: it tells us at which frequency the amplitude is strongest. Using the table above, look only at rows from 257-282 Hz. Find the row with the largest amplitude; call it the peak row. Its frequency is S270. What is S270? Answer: 281.0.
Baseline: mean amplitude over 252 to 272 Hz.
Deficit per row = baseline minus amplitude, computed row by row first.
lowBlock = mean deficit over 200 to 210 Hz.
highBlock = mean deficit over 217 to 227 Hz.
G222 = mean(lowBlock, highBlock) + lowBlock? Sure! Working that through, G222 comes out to -5.0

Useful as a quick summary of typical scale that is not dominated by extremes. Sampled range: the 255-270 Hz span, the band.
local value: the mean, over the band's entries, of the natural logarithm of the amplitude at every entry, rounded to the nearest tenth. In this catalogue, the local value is 1.1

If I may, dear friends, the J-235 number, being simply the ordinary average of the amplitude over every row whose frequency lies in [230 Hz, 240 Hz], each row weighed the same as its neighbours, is 4.0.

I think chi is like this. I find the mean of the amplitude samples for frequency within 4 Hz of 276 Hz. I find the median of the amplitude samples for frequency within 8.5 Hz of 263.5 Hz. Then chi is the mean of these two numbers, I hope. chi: 3.8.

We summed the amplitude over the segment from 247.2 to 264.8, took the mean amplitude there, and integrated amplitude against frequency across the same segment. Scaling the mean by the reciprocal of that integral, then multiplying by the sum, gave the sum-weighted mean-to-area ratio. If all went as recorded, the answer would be 1.2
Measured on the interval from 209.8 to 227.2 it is 2.0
